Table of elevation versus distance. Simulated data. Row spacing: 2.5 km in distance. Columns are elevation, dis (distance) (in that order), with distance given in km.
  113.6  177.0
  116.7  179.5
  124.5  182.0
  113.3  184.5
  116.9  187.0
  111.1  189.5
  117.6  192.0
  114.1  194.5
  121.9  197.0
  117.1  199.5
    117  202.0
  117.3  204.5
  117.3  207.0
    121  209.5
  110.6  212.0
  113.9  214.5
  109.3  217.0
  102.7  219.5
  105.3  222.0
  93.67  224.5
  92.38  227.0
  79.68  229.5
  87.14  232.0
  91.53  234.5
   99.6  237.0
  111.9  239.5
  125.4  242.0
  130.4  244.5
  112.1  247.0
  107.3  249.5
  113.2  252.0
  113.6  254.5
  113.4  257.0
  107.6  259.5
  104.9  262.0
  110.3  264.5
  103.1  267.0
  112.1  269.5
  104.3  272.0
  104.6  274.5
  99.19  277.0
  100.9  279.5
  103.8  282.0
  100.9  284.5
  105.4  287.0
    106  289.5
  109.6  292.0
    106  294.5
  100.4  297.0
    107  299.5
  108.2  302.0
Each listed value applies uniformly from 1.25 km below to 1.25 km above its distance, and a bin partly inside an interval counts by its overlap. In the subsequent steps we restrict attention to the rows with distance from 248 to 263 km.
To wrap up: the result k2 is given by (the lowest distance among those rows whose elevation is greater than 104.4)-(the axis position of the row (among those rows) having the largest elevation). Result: -5.0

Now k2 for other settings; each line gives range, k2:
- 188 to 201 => -7.5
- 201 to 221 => -7.5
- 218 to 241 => -17.5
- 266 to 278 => 0.0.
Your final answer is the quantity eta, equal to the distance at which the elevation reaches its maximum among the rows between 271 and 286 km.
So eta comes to 274.5 km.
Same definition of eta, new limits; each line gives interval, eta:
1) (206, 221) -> 209.5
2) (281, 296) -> 292.0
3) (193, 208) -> 197.0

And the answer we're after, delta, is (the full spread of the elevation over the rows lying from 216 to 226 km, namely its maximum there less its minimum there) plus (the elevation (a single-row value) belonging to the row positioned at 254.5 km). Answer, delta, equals 129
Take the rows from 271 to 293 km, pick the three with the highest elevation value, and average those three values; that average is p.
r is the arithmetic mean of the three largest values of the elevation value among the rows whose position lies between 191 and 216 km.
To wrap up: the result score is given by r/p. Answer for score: 1.12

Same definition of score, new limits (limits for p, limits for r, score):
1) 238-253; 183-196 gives 0.94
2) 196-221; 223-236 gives 0.77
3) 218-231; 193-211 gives 1.19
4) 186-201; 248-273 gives 0.95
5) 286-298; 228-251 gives 1.14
